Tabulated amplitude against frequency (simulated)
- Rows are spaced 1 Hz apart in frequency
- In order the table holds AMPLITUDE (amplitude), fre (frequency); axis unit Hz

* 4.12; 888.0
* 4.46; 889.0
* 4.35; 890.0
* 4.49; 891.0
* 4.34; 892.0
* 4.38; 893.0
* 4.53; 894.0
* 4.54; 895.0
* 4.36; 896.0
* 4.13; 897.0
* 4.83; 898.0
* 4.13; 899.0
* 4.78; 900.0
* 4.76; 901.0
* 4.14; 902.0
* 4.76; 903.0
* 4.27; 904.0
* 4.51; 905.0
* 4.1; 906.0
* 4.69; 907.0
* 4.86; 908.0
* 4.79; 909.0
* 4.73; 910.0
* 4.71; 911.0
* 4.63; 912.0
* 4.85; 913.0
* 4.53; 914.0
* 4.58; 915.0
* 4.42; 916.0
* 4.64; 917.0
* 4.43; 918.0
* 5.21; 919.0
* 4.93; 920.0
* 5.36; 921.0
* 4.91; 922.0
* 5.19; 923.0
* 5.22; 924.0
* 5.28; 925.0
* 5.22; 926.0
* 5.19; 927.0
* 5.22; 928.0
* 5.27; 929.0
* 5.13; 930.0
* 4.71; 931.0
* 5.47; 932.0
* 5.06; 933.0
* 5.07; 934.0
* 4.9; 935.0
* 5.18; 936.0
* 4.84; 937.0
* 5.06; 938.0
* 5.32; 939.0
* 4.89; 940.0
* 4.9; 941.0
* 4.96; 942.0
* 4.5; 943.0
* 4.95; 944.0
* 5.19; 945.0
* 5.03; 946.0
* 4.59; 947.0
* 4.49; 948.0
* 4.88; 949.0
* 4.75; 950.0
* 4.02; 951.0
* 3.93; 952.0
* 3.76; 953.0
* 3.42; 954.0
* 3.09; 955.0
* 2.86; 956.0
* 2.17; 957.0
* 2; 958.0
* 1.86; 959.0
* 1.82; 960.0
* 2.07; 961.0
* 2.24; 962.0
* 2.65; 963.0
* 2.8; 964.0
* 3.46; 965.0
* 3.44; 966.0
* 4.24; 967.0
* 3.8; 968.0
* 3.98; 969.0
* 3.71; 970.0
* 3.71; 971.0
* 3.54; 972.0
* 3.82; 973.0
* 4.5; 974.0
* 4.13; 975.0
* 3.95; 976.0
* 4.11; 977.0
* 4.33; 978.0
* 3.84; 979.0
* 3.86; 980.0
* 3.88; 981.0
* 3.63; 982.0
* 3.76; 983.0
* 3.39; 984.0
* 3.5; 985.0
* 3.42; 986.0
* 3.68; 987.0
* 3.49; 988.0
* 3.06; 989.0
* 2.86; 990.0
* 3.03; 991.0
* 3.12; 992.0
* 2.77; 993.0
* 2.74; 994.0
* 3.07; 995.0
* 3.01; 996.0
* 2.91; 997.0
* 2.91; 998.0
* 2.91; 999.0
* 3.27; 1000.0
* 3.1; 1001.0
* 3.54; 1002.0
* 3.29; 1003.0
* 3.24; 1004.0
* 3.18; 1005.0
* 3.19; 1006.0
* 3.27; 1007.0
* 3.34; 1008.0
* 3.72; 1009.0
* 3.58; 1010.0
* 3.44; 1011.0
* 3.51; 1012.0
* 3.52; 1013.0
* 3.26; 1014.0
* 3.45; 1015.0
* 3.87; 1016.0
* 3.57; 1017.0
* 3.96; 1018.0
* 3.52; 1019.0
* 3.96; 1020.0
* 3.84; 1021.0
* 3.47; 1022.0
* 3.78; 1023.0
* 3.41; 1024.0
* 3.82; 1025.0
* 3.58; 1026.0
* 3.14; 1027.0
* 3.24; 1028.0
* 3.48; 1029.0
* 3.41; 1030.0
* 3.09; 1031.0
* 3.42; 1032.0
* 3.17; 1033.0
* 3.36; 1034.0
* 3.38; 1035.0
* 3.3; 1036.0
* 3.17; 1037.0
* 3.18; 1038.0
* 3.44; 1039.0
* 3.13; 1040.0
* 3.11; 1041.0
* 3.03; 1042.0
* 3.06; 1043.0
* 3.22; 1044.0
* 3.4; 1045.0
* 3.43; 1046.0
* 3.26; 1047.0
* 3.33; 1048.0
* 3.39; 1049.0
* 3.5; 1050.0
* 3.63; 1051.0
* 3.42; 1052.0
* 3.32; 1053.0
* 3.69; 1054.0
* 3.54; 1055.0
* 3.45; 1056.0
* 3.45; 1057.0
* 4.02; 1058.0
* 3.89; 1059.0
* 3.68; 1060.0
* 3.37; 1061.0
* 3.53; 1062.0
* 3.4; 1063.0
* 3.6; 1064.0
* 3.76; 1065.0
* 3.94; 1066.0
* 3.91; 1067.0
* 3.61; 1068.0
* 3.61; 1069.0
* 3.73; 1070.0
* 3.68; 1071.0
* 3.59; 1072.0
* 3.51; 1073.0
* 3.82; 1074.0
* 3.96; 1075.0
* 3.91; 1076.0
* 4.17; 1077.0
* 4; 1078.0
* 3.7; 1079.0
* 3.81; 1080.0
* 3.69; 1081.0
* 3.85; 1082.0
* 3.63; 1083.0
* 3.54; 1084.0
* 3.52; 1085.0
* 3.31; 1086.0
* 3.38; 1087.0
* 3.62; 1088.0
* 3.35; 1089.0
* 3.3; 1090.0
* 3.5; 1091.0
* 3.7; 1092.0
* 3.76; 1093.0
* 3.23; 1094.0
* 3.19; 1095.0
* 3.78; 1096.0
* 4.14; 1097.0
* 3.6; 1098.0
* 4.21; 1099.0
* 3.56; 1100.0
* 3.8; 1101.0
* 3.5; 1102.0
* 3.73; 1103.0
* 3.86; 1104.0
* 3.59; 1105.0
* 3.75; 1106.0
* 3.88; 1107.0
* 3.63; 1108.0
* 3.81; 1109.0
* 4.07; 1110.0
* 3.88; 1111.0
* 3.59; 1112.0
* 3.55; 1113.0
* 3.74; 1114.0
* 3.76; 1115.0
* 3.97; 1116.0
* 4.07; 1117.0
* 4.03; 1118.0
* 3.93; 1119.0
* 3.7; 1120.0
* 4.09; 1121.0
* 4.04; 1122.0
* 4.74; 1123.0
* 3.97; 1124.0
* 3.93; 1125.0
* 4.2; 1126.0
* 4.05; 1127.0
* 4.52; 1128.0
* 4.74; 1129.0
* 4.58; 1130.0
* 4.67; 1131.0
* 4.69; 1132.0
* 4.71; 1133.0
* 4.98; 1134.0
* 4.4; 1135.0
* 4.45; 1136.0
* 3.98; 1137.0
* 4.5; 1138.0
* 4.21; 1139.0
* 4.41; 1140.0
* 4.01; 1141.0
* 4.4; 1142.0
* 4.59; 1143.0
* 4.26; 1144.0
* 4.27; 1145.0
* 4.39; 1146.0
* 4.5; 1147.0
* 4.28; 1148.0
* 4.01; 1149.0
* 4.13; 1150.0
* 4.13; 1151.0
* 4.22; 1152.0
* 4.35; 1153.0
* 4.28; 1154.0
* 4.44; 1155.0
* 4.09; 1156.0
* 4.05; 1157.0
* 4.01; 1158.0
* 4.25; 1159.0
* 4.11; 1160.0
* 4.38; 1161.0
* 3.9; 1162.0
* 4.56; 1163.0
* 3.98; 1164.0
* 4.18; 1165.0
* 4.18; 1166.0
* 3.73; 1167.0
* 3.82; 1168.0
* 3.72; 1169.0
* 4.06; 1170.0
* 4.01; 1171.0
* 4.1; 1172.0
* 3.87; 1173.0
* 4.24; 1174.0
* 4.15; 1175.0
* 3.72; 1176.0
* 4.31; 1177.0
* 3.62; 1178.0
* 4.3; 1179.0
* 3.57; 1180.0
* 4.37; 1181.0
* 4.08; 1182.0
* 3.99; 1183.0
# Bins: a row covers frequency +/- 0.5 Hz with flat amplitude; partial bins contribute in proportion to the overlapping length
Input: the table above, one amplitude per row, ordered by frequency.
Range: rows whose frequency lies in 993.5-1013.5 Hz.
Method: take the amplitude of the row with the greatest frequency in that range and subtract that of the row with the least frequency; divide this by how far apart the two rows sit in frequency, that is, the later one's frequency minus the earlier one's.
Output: 0.041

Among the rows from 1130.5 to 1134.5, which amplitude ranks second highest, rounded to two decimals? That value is 4.71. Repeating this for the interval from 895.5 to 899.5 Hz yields 4.36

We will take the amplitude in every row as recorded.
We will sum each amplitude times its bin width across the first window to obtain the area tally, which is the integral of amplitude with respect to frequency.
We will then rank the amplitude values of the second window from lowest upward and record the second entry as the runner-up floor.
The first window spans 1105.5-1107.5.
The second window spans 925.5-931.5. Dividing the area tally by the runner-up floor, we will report 1.5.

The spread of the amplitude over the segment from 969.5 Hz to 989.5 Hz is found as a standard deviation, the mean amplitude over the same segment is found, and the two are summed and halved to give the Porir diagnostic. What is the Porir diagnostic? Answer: 2.05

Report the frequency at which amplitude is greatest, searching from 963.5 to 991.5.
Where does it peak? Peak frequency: 974.0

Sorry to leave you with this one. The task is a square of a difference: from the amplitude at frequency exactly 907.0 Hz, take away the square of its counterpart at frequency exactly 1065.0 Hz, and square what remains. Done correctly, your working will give 89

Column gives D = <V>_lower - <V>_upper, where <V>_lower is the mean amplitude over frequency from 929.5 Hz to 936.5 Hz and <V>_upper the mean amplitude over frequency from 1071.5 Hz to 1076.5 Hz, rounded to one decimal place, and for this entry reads 1.3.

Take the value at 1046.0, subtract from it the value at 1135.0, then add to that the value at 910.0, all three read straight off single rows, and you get 3.8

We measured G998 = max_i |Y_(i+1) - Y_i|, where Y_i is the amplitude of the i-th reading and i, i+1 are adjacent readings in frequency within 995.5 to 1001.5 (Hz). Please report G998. 0.36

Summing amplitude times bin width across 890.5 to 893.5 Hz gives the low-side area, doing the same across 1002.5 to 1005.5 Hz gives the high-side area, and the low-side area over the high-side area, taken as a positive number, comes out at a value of 1.4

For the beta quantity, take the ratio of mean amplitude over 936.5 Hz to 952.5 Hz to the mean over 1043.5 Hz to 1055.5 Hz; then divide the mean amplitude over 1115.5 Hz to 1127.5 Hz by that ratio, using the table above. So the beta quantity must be 2.92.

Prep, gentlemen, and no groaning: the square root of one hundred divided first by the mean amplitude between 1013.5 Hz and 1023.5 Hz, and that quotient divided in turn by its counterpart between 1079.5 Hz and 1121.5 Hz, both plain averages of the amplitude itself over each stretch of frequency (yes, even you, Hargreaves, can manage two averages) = 2.713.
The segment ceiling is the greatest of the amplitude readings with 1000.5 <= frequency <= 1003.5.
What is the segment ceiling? 3.54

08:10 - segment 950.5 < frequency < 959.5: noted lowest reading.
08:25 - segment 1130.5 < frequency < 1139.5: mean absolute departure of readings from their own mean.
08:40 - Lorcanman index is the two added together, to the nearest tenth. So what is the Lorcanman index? 2.1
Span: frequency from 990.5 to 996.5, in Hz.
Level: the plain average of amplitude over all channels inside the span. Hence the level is 3.0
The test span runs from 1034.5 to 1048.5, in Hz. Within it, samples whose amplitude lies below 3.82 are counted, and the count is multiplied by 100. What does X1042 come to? 1400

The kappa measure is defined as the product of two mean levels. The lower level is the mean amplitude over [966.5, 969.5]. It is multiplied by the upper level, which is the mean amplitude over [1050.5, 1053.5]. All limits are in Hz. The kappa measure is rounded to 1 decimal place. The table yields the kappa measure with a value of 13.8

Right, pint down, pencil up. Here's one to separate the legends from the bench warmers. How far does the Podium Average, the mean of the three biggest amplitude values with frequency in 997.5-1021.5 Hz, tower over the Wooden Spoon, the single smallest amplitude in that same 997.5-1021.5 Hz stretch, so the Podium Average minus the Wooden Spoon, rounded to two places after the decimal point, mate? 1.02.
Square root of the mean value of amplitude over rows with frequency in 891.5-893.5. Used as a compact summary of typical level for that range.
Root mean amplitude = 2.09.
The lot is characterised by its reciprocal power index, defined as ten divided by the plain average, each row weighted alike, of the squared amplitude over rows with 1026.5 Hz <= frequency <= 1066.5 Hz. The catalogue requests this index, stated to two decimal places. 0.86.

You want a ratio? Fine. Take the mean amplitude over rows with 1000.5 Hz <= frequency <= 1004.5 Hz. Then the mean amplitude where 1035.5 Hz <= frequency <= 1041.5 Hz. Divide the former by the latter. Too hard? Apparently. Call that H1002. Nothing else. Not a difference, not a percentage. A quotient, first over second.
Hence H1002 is 1.02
